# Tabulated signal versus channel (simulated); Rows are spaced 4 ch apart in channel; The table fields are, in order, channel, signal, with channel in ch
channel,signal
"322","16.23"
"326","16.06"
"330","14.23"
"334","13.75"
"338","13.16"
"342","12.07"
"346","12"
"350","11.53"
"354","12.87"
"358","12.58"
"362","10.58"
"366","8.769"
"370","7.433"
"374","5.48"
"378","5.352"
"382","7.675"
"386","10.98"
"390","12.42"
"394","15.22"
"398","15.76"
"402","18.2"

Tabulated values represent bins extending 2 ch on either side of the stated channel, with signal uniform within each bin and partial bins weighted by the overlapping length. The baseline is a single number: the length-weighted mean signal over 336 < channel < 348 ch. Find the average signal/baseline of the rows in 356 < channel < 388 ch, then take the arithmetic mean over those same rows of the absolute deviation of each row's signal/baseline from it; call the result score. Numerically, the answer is 0.17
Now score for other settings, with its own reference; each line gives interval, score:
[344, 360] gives 0.04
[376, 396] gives 0.25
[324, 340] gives 0.07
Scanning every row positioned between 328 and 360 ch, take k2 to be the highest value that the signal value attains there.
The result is 14.23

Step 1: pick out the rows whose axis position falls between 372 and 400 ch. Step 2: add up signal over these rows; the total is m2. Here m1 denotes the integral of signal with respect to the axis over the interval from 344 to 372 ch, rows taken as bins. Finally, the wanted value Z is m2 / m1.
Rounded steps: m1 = 303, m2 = 73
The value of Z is 0.24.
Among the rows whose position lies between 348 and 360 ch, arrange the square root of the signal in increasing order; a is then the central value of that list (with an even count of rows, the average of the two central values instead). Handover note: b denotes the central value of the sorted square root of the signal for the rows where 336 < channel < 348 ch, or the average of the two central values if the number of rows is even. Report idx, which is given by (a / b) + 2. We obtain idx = 3.0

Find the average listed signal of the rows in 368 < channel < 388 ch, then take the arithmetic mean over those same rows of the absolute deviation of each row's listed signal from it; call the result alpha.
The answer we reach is 1.6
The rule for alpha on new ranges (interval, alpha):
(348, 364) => 0.8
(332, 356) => 0.7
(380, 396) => 2.2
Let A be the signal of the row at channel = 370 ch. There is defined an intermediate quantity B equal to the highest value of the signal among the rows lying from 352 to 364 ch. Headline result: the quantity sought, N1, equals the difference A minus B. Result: -5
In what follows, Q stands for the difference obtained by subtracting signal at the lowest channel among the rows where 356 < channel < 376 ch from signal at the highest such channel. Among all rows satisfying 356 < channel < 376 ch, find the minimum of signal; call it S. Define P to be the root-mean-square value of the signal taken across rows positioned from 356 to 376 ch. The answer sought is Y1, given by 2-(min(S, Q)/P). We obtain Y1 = 2.8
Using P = 9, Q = -7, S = 5.48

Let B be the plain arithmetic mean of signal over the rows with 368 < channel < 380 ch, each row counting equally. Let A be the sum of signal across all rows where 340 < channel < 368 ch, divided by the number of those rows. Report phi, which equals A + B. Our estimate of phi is 18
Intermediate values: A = 11.5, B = 6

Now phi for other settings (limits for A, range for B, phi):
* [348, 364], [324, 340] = 26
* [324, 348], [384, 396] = 26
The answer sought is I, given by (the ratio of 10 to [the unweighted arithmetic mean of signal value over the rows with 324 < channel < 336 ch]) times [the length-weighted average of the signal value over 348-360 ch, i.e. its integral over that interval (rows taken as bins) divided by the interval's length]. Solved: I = 8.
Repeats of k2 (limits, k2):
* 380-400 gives 15.76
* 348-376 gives 12.87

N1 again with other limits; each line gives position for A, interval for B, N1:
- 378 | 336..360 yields -8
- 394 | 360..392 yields 3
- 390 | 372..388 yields 1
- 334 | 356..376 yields 1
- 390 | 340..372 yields 0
